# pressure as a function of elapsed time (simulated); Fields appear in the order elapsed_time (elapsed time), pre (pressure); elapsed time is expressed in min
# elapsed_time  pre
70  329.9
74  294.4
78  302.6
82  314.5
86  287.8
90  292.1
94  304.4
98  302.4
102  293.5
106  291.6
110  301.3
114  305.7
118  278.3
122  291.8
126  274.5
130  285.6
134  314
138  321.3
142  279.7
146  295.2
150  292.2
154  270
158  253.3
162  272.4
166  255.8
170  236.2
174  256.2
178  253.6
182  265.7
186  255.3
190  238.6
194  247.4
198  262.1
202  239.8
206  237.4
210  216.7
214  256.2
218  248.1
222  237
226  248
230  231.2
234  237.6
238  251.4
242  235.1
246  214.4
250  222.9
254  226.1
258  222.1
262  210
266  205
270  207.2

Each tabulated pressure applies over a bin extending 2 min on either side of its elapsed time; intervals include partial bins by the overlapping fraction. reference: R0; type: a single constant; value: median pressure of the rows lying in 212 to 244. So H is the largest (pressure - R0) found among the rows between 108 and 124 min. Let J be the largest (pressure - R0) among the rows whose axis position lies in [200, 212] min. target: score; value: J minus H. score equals -66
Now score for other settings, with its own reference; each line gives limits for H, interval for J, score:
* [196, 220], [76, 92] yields 52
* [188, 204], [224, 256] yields -11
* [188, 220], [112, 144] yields 59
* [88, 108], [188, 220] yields -42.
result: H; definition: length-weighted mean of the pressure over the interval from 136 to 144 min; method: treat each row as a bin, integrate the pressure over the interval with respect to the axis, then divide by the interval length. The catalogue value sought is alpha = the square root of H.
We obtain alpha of 17.3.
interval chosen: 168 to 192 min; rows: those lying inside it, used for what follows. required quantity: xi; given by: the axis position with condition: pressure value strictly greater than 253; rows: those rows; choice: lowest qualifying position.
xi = 174 min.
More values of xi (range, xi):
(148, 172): 150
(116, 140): 118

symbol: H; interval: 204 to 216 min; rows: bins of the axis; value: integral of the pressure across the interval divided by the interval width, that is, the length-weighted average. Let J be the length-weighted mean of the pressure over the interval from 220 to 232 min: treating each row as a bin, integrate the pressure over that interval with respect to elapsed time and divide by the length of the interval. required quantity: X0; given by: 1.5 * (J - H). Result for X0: 3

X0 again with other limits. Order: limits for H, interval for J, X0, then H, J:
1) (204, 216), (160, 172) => 27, 237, 255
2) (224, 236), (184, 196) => 12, 239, 247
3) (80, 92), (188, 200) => -73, 298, 249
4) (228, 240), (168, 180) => 13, 240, 249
